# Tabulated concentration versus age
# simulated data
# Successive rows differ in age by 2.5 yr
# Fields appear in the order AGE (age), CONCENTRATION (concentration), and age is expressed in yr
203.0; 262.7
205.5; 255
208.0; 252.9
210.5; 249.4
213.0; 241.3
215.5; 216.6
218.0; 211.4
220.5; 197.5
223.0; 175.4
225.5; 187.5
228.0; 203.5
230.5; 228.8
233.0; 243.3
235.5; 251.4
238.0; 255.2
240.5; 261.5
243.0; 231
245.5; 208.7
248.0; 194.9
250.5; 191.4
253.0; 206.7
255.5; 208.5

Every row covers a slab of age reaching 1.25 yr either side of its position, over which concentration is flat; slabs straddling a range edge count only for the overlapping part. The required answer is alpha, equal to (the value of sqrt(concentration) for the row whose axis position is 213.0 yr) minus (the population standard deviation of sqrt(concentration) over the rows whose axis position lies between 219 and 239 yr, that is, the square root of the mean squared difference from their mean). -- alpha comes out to 14.6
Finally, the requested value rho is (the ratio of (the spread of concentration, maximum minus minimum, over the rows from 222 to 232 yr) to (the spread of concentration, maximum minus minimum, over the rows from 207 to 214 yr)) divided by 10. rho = 0.46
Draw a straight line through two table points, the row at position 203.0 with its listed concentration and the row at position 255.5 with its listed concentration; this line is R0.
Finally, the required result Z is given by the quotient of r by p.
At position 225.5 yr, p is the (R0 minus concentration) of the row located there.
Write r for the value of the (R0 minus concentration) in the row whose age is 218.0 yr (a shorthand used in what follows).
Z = 0.7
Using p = 52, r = 36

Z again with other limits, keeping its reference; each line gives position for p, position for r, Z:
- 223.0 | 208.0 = 0.1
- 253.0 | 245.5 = 2.3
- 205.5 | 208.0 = 0.9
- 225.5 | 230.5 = 0.1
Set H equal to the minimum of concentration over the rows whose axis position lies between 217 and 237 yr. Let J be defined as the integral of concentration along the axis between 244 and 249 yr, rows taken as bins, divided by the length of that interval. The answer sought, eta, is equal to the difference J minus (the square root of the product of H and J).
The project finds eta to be 15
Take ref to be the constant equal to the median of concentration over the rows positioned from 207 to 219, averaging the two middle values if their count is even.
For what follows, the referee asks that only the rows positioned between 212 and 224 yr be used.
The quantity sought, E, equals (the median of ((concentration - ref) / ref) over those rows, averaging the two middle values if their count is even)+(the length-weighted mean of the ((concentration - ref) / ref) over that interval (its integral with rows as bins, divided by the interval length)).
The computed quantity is -0.26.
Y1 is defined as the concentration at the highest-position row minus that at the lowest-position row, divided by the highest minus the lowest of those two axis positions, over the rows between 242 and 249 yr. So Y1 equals -7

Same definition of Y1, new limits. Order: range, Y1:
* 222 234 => 7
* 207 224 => -5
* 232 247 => -3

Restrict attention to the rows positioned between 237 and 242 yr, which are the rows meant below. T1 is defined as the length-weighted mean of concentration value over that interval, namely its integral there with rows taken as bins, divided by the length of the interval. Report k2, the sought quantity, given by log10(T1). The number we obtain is 2.41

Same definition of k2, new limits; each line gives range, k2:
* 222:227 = 2.26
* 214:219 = 2.33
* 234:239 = 2.40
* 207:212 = 2.40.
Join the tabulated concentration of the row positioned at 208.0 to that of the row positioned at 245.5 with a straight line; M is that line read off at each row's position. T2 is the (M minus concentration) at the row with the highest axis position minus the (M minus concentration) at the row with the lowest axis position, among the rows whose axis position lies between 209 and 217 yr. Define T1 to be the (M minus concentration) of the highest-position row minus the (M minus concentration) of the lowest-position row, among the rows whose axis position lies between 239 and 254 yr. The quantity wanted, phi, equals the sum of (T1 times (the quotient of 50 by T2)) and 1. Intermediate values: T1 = 40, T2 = 27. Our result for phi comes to 75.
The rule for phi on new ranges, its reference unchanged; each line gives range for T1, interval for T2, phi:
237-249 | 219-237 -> -33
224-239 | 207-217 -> -149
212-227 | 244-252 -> 172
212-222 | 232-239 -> -97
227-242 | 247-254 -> 207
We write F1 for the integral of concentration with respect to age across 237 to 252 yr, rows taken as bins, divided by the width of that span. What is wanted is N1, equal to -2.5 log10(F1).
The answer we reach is -5.87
